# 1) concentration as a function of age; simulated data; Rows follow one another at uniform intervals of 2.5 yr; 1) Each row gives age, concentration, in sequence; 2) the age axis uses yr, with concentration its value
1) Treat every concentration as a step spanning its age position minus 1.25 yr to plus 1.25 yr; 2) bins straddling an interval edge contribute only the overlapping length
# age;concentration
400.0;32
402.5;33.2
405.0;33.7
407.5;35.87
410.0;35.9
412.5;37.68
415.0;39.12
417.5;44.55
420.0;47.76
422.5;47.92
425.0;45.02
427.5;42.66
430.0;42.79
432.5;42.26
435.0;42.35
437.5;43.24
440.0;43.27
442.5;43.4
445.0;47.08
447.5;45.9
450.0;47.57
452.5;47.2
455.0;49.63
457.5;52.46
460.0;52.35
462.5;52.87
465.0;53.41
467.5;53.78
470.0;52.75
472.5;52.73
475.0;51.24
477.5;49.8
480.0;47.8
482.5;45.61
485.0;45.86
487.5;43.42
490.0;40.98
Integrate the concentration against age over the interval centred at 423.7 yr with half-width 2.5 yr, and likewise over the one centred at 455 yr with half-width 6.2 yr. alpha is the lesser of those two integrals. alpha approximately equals 232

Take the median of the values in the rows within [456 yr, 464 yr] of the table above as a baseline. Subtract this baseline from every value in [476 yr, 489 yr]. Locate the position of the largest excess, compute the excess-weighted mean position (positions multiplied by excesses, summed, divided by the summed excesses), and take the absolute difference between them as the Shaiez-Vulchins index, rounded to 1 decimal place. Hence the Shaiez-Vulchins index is 6.2 yr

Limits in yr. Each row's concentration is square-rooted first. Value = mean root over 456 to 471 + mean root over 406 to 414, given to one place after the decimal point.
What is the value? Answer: 13.3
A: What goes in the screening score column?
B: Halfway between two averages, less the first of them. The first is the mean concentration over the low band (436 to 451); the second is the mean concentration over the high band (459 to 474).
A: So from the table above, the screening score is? 4.0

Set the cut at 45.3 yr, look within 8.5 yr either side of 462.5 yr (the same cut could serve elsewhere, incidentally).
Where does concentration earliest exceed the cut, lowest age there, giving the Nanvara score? 455.0 yr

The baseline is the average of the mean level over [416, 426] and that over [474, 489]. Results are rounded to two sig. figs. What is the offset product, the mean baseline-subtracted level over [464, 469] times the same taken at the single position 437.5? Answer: -24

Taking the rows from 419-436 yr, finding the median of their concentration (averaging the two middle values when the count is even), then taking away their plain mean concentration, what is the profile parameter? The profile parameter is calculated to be -1.6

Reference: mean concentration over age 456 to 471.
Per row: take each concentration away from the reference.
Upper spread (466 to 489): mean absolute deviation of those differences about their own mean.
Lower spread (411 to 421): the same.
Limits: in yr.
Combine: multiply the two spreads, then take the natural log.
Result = 2.5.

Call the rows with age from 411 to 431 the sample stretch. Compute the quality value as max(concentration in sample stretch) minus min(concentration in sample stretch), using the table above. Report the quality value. 10.2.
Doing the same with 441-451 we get 4.2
